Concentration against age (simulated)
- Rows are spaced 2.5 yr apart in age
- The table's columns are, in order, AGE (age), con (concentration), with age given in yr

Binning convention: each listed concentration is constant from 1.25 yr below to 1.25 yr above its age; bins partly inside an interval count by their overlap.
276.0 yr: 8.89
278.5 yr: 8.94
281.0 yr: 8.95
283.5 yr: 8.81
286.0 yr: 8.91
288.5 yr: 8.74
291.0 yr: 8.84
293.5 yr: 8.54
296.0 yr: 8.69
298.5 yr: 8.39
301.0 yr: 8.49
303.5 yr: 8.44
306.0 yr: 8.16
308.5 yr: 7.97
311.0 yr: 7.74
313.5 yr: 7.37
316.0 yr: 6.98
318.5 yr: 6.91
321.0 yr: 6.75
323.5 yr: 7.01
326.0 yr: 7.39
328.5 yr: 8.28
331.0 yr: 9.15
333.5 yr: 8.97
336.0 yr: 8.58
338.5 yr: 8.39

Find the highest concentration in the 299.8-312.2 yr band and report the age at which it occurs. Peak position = 301.0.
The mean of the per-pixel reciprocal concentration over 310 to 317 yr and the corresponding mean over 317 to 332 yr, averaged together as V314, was 0.135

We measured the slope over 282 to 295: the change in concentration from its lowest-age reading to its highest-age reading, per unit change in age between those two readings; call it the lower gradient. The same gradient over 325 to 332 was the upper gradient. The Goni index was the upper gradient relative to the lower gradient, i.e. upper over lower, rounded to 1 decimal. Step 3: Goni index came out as -13.0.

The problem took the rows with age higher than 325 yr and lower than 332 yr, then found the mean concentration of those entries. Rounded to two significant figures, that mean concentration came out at 8.3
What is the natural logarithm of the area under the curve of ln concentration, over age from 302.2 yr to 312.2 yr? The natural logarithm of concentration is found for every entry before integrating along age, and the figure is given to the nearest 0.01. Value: 3.04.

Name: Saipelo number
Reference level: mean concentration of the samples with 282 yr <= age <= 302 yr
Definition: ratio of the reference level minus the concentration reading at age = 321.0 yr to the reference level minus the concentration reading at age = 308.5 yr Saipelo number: 2.7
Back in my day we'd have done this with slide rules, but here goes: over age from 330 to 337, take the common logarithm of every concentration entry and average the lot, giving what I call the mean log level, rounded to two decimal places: 0.95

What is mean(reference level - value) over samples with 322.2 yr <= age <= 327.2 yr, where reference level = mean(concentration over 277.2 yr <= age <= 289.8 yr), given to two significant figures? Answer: 1.7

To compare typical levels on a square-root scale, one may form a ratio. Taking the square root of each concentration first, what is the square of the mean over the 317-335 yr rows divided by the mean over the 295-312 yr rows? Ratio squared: 0.94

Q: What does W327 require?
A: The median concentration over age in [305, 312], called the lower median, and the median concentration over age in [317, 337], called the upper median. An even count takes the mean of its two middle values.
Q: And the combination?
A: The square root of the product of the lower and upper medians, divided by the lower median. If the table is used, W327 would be 0.99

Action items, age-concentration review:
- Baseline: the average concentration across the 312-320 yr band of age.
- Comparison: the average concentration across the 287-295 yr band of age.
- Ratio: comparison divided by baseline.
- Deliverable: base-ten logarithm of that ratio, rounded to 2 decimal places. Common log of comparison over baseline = 0.09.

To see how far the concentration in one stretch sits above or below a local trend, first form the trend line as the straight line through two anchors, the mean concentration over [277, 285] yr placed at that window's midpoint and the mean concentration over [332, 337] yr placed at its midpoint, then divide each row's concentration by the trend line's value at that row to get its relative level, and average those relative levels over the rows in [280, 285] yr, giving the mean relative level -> 0.998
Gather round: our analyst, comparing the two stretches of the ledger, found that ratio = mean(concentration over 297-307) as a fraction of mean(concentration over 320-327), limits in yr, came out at 1.19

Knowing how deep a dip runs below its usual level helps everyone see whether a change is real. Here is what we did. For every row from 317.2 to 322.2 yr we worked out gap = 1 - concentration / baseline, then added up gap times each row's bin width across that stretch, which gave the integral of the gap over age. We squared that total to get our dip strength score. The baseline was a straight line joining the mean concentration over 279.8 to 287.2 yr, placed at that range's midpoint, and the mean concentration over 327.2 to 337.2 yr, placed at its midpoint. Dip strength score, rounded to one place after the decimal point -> 1.2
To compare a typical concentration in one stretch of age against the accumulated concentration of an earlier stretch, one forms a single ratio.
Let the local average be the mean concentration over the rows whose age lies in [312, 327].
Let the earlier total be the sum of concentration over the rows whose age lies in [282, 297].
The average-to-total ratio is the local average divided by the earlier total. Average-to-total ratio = 0.135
